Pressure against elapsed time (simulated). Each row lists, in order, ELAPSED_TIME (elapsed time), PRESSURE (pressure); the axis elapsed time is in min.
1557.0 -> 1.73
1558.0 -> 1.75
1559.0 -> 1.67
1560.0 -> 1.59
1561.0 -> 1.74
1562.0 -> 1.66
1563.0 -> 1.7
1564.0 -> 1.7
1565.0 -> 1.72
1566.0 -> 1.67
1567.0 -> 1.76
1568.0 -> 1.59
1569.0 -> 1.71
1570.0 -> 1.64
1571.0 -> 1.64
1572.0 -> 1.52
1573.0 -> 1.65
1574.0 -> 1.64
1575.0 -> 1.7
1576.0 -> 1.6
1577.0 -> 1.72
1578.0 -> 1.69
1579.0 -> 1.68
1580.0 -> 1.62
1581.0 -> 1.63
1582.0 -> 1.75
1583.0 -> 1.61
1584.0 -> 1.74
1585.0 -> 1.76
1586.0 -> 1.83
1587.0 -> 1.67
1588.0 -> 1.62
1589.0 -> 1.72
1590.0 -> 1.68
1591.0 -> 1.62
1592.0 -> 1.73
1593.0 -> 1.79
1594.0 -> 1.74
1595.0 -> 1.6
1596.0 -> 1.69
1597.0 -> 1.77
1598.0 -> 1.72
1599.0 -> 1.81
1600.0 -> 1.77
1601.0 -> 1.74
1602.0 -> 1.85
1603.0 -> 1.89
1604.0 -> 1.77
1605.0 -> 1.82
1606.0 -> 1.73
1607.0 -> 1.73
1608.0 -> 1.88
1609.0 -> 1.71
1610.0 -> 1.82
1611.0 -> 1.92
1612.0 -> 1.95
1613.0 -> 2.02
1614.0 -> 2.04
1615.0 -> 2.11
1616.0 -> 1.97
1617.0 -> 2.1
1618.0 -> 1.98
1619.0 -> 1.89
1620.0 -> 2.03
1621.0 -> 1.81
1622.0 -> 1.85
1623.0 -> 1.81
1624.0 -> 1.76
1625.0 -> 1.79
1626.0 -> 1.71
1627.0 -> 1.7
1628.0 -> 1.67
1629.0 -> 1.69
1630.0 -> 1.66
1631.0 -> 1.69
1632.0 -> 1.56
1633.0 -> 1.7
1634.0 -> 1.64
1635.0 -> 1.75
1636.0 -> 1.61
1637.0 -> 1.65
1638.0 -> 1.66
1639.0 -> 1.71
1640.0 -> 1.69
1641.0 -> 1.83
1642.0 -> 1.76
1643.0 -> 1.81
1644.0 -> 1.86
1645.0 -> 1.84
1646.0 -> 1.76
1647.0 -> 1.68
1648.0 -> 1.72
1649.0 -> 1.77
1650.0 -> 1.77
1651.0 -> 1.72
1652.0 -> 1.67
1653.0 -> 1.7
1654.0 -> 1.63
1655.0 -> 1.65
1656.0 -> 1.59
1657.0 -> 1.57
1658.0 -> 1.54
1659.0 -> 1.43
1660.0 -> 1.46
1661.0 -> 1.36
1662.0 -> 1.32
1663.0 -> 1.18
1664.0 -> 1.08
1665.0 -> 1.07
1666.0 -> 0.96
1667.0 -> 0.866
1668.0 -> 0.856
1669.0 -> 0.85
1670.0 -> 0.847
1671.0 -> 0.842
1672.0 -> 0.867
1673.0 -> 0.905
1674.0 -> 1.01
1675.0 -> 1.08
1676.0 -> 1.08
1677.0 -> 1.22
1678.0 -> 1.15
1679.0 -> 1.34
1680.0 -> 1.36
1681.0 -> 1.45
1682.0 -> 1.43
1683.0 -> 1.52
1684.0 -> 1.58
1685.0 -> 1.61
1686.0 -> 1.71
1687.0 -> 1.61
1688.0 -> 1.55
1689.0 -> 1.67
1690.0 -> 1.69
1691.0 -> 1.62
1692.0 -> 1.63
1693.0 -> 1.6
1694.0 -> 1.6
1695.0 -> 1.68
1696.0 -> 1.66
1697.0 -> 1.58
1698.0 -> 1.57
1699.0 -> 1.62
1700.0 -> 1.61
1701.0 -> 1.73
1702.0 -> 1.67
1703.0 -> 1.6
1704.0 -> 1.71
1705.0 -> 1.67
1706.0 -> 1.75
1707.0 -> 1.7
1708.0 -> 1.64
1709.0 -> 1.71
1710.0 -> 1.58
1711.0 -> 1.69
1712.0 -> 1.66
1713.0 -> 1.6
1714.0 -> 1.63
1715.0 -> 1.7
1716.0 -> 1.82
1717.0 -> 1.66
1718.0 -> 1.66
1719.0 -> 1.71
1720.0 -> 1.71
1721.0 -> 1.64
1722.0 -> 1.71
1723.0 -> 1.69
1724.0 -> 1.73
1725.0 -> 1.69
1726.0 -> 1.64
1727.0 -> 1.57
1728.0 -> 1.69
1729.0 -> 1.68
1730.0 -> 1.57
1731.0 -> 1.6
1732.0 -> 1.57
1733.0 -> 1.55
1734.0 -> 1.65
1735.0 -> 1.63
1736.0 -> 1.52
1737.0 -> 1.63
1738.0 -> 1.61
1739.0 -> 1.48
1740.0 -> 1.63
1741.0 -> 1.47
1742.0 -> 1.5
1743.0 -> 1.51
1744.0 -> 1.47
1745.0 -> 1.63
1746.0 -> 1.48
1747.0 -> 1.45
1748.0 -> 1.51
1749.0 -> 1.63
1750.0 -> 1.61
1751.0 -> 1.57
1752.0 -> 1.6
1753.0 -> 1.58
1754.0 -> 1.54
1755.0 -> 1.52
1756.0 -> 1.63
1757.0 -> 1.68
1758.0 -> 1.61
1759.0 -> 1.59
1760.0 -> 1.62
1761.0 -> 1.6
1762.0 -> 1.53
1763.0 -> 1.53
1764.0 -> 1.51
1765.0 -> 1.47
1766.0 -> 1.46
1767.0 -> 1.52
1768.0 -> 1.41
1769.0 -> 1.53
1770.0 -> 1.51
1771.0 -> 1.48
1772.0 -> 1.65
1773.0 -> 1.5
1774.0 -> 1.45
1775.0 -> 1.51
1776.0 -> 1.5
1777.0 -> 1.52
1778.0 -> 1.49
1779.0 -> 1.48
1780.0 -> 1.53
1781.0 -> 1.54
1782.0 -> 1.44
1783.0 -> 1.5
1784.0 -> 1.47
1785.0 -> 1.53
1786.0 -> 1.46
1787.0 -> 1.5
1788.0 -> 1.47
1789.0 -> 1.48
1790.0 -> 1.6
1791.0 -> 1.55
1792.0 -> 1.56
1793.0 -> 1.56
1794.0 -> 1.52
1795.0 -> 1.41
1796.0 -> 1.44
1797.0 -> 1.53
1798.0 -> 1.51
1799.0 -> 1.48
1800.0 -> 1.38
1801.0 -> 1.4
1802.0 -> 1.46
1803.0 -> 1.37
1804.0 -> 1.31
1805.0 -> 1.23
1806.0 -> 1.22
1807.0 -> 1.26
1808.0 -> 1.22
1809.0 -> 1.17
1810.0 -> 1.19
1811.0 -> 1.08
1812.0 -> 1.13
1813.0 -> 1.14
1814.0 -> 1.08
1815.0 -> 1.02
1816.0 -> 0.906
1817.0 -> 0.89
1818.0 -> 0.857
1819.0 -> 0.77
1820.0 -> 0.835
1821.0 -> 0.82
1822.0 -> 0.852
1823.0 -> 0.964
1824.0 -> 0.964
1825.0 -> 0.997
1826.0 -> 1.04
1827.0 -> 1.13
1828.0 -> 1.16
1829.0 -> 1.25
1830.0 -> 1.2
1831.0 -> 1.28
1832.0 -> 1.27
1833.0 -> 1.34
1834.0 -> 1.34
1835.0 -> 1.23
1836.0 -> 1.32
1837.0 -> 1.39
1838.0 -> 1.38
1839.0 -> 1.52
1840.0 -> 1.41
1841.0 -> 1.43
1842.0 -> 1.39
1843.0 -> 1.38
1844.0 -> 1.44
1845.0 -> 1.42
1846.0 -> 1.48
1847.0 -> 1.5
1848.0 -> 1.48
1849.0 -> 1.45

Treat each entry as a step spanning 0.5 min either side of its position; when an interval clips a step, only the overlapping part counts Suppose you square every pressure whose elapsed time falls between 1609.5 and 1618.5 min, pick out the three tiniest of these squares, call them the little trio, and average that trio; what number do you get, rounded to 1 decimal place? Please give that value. 3.6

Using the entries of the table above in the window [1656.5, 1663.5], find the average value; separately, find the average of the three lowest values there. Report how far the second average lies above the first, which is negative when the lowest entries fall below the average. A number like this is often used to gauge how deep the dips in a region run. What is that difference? -0.12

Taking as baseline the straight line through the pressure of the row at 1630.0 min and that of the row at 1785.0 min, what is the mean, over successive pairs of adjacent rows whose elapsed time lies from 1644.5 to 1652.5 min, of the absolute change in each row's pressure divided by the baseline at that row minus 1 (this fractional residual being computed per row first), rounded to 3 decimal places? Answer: 0.030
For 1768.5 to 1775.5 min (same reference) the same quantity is 0.052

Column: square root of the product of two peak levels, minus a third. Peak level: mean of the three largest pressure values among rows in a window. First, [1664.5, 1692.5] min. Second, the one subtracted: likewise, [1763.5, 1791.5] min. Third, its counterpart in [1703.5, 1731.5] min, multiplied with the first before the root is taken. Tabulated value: 0.13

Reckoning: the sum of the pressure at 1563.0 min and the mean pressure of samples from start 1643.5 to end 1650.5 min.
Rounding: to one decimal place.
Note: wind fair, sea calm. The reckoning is 3.5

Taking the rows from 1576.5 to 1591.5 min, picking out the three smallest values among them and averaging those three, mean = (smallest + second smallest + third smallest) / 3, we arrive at 1.6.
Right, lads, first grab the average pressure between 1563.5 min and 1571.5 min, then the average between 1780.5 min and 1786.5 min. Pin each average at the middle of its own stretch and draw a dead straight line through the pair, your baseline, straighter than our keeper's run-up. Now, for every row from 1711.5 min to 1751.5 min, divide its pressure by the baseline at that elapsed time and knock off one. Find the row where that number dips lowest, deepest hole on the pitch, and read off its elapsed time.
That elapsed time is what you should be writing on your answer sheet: 1747.0 min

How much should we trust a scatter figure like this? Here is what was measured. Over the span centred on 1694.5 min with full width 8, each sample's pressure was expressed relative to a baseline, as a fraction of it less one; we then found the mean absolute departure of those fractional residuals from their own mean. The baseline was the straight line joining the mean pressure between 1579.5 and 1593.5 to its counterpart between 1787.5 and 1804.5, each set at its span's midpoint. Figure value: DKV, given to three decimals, 0.018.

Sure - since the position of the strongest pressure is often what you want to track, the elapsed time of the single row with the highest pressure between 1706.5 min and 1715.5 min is 1709.0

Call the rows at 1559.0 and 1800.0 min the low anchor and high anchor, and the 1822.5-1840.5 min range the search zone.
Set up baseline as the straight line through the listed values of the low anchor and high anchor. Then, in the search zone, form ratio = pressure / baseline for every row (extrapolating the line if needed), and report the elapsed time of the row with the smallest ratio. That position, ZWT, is 1823.0 min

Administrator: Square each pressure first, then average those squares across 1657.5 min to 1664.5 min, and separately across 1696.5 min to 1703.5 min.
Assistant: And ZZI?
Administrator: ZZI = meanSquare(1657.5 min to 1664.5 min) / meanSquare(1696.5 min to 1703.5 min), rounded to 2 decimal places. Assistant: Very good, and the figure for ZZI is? 0.69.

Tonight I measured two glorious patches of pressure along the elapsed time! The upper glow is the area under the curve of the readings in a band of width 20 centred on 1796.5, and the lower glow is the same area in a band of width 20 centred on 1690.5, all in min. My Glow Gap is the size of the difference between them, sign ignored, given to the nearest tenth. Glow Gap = 3.0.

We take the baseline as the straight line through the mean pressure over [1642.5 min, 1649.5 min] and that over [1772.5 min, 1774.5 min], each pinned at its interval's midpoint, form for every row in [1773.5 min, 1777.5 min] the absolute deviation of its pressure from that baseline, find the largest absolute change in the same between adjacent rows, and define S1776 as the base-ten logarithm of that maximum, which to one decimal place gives -1.7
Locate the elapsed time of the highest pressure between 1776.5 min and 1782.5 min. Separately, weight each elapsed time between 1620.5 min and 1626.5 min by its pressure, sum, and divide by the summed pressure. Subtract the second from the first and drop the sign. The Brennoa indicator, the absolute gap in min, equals 157.5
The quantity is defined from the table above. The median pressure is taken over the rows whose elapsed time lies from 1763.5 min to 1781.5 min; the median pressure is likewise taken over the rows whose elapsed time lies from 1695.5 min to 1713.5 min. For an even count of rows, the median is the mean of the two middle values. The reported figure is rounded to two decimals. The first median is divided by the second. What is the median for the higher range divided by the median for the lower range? 0.91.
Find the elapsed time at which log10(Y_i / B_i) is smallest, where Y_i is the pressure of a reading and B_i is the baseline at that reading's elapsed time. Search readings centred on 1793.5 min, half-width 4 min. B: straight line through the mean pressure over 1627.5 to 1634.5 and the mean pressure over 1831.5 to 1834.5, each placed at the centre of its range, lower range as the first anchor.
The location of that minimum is 1795.0 min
